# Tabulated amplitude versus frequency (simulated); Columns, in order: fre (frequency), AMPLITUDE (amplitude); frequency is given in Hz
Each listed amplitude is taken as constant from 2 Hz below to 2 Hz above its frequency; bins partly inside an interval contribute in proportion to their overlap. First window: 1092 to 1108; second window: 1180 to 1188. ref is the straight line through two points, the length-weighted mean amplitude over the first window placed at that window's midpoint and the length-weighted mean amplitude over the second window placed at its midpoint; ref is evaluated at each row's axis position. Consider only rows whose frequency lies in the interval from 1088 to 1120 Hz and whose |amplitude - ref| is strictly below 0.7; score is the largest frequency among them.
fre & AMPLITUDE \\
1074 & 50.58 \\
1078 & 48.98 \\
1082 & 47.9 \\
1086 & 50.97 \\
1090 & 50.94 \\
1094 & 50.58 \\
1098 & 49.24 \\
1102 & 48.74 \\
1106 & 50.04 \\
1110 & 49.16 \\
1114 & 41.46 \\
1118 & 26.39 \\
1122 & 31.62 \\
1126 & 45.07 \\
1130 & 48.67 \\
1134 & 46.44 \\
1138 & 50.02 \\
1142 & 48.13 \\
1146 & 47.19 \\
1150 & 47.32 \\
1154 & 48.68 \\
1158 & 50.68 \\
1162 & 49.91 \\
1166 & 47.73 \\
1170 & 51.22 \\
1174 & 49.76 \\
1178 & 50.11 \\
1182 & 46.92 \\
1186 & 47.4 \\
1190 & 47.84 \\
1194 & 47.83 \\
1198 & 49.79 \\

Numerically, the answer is 1110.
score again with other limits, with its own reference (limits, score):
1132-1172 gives 1166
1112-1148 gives 1142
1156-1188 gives 1186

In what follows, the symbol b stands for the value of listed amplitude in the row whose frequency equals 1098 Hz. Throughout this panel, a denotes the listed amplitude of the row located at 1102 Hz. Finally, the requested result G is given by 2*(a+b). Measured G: 196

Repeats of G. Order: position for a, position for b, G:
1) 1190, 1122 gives 159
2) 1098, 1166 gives 194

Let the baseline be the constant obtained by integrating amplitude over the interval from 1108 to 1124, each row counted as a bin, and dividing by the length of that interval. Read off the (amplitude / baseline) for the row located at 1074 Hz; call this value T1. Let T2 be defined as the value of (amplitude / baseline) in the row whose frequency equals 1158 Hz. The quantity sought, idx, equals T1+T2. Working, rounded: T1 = 1.36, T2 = 1.36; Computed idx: 2.73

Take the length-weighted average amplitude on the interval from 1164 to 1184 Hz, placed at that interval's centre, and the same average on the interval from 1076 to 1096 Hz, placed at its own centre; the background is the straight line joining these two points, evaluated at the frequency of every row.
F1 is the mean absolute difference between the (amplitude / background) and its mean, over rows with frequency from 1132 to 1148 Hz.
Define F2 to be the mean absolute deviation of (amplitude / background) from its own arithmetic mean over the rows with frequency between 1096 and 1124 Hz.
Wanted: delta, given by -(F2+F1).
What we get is -0.18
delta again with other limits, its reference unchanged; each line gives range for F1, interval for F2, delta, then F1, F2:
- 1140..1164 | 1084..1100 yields -0.03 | 0.0234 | 0.011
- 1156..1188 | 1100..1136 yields -0.16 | 0.0277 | 0.133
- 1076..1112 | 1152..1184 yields -0.04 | 0.0181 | 0.024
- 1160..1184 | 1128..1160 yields -0.05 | 0.0262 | 0.023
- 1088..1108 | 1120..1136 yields -0.13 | 0.0145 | 0.115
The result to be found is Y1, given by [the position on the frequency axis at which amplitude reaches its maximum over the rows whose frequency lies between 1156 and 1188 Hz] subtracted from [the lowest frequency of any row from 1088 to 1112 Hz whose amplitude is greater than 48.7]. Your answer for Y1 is -80 Hz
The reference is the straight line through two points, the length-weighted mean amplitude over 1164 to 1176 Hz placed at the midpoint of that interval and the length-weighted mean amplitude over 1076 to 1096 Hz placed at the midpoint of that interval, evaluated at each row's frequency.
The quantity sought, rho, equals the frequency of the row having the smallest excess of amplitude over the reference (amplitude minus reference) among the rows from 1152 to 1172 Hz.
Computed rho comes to 1166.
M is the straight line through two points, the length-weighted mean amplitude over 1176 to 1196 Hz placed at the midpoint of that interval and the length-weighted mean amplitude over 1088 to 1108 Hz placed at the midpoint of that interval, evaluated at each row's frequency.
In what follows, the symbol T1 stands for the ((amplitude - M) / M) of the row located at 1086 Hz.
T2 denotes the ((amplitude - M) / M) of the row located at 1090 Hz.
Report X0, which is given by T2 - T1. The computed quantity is 0.00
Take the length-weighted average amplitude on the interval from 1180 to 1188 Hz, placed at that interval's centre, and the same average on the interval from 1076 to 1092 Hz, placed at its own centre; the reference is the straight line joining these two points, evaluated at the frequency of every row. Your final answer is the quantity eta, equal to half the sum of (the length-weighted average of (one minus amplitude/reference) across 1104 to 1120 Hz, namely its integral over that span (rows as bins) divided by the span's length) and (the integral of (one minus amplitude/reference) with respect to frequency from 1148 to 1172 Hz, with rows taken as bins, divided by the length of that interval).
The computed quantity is 0.058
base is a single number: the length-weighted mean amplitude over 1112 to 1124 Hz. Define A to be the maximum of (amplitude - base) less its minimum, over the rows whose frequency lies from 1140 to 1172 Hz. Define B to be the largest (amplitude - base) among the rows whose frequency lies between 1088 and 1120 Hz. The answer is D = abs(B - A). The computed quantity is 14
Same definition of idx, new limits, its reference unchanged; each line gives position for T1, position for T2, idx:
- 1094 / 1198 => 2.70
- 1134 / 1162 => 2.59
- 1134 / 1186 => 2.53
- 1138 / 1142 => 2.64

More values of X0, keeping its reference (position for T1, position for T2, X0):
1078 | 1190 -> 0.02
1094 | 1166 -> -0.03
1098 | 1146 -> -0.02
